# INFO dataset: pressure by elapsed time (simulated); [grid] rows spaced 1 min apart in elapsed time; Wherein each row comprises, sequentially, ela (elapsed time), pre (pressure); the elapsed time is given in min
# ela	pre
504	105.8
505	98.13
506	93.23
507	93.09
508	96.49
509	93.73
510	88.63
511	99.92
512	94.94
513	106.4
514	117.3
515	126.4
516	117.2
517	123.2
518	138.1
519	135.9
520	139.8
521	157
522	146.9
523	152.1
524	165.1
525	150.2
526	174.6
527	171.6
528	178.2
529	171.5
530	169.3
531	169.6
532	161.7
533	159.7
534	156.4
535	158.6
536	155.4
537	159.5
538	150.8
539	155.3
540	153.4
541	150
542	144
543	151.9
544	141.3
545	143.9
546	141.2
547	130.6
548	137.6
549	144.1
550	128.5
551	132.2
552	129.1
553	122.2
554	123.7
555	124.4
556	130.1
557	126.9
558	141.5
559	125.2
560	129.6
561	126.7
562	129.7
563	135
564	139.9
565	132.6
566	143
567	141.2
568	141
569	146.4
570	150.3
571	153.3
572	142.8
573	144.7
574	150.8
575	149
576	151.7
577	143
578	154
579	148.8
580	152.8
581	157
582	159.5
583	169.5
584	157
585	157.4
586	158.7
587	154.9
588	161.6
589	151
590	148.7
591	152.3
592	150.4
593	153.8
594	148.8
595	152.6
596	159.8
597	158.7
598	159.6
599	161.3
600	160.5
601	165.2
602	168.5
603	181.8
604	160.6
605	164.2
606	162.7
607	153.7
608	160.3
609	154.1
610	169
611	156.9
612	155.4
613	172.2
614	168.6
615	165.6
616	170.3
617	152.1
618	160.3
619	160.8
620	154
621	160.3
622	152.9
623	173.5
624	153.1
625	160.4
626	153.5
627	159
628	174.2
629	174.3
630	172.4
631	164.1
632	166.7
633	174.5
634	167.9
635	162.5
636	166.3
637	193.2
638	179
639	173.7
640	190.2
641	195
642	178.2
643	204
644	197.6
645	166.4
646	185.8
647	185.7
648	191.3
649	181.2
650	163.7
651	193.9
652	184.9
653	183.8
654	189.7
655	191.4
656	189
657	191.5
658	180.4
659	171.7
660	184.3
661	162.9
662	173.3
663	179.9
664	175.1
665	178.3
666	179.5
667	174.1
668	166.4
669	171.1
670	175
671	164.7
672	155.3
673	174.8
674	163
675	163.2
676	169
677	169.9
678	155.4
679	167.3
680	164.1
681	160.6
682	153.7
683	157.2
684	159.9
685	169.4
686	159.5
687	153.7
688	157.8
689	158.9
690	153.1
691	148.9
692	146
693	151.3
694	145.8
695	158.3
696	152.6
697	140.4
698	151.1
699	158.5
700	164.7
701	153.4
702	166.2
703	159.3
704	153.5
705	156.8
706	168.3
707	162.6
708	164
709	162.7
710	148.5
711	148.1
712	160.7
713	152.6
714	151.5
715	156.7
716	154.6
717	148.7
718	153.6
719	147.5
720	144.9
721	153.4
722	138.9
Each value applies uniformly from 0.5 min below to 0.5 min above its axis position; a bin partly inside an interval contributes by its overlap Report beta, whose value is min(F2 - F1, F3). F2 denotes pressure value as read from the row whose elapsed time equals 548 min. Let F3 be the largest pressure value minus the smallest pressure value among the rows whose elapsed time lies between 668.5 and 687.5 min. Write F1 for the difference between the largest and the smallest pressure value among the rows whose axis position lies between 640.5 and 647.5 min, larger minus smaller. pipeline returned 21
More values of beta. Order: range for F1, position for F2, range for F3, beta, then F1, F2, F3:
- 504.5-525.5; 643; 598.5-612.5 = 28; 76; 204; 28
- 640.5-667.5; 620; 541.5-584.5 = 47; 41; 154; 47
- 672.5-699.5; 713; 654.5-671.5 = 29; 34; 152.6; 29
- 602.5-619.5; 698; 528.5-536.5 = 16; 30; 151.1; 16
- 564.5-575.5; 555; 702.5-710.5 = 20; 21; 124.4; 20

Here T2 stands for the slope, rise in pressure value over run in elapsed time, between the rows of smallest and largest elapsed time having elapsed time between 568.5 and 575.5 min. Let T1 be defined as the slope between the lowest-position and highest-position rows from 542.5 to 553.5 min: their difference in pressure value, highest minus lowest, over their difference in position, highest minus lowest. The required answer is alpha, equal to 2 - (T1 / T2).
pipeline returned 8.9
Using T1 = -3.0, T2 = 0.4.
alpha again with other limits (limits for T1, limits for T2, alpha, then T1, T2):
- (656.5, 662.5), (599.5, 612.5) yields -6.6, -3.6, -0.4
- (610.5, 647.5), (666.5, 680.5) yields 3.0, 0.8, -0.8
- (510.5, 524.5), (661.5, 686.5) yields 10.7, 5.0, -0.6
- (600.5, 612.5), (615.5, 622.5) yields 1.7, -0.9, -2.9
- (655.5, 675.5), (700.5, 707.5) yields 2.9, -1.4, 1.5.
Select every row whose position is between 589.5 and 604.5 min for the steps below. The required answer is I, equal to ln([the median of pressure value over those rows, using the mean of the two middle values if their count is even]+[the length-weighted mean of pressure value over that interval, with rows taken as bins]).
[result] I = 5.76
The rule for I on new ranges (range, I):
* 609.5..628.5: 5.77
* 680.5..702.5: 5.74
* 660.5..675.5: 5.84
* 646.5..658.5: 5.92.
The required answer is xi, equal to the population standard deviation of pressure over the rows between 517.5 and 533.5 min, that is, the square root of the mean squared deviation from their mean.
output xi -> 13.2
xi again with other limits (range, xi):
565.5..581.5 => 4.9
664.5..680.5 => 7.0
